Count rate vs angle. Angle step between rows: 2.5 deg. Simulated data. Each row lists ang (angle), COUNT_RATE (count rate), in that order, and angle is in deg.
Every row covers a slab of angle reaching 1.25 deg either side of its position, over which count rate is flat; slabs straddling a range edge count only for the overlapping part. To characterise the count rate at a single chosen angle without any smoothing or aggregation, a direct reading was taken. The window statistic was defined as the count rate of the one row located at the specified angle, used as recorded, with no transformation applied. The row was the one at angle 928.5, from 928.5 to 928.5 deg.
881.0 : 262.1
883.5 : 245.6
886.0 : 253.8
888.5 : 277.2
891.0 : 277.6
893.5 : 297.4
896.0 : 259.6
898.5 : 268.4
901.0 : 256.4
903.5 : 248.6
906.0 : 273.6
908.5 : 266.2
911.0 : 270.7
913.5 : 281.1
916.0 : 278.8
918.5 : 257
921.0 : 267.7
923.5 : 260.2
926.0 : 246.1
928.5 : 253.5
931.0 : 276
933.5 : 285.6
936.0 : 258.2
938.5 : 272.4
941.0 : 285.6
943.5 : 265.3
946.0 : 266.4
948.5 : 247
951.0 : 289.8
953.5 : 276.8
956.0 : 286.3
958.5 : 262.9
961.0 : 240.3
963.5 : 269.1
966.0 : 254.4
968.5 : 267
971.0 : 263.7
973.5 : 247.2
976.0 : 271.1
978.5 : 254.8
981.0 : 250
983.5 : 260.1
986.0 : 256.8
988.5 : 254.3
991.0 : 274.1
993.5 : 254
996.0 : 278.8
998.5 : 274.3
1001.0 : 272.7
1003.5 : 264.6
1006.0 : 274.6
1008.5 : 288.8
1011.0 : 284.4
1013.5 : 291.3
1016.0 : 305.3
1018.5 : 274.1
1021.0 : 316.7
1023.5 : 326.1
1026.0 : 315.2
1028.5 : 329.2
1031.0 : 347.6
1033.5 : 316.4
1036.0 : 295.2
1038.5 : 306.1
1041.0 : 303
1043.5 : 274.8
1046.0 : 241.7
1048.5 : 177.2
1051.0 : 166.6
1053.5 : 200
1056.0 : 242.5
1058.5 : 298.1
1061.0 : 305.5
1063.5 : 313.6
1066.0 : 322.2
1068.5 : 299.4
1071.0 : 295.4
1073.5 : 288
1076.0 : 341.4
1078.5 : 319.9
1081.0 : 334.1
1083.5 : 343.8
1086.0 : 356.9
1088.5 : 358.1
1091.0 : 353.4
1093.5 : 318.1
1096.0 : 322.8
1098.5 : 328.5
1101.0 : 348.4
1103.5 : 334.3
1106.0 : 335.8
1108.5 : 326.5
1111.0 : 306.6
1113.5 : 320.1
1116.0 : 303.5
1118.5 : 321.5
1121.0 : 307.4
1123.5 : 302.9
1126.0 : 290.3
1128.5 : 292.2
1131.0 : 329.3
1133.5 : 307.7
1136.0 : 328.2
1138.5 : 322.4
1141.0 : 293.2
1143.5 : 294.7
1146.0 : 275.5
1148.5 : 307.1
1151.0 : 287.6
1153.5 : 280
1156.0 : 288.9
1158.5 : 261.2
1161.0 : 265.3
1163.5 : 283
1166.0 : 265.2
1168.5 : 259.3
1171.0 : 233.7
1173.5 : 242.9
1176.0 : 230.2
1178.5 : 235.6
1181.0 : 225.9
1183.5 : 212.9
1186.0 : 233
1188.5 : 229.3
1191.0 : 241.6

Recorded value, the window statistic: 253.5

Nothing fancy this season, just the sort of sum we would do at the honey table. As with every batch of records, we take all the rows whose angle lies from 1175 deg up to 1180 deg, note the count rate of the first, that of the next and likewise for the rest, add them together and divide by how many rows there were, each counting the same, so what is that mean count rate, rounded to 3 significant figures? 233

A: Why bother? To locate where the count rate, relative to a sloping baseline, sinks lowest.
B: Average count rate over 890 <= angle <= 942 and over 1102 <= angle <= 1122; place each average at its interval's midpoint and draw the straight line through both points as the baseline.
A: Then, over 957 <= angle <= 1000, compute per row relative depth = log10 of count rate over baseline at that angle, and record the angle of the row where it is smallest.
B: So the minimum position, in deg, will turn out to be 961.0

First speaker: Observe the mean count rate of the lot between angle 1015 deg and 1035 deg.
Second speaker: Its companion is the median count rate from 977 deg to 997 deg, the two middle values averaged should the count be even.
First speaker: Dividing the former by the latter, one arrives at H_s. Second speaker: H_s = 1.24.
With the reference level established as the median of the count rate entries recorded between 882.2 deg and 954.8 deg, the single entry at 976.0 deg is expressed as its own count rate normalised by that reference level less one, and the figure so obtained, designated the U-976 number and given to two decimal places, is 0.01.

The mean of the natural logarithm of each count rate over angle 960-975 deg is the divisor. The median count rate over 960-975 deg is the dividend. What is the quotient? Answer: 47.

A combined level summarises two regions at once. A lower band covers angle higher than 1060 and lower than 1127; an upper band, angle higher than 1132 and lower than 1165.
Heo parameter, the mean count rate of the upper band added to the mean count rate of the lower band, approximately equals 614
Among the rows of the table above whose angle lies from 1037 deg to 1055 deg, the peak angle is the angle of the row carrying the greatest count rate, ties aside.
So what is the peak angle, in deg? 1038.5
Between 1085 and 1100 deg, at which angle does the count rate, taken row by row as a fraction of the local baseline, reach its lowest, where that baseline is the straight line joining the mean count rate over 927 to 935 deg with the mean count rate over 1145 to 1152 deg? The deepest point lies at 1093.5 deg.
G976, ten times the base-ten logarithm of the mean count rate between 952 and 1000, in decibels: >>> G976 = 24.2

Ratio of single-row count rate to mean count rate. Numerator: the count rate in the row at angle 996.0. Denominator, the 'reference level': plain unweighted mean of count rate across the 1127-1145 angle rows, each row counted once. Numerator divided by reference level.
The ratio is 0.90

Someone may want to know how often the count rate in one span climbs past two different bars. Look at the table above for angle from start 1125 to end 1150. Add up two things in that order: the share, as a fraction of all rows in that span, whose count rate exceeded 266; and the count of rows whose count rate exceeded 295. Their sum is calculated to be 6.0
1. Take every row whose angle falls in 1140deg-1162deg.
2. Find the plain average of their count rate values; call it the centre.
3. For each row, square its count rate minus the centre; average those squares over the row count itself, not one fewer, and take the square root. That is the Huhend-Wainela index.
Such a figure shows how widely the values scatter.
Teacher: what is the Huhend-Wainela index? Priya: 14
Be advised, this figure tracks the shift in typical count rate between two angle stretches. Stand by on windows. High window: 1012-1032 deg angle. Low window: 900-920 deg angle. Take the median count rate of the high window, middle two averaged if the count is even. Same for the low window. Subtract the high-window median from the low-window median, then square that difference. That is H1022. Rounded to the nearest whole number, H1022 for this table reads 2256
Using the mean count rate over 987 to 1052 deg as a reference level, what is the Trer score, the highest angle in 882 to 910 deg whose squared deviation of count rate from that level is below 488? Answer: 908.5 deg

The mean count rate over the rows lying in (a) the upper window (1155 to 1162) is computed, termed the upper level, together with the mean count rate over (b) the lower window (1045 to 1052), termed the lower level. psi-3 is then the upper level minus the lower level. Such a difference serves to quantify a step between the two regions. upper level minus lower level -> 77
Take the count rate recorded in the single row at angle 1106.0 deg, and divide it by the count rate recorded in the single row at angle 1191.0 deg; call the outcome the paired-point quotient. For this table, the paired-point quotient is 1.39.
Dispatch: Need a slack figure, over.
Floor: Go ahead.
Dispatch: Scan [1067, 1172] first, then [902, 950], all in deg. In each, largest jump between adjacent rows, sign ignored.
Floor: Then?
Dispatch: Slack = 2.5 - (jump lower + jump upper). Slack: -78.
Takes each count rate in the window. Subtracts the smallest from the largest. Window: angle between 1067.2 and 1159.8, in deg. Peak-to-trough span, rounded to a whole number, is 97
